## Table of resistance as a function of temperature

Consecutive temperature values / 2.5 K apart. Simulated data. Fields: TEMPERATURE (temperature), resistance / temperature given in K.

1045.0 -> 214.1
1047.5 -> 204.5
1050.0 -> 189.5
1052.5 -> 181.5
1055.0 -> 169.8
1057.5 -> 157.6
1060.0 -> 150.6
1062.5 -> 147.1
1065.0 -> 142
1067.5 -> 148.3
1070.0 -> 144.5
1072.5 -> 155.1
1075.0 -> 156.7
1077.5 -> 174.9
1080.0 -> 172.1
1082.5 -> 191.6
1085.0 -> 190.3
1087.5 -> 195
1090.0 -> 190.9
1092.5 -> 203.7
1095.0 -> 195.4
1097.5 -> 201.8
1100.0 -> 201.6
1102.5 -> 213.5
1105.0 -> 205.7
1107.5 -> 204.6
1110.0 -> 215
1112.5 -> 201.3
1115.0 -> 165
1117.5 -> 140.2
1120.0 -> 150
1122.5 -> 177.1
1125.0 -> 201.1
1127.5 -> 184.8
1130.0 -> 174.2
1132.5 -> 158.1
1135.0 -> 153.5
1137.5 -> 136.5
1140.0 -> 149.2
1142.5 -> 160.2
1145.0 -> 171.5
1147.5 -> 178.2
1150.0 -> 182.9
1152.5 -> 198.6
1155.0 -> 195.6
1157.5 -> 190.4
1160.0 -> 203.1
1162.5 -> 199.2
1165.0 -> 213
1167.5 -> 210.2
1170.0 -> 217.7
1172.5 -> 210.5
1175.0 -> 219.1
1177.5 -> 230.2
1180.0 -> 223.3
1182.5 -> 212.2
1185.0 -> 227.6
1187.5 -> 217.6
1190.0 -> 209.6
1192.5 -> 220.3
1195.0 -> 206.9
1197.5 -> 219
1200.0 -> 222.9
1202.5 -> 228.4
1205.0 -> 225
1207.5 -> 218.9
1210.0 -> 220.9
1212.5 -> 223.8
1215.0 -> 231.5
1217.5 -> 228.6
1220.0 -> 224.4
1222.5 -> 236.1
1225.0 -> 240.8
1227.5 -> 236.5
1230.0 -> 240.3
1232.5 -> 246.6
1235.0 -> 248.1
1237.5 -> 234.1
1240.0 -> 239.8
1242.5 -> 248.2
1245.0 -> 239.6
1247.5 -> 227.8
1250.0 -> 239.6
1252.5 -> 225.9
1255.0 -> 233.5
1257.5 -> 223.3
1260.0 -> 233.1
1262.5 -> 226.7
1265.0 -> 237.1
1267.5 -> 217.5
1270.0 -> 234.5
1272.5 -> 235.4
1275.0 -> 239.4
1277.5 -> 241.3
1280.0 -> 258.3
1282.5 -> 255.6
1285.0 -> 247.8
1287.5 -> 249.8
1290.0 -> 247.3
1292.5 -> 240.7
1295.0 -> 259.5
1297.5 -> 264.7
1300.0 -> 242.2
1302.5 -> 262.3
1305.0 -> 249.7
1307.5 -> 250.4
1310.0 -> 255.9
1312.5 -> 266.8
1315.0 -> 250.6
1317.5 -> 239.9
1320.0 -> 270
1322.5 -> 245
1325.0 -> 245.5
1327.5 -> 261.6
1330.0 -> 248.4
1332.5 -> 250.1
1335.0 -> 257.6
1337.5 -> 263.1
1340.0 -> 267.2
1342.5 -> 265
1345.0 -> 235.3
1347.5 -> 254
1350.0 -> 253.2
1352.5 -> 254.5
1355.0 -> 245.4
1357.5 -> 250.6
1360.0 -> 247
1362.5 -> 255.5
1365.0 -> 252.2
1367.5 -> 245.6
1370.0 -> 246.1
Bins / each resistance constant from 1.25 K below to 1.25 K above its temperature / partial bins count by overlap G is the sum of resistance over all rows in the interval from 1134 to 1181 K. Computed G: 3643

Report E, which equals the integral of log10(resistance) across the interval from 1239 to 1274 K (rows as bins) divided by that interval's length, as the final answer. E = 2.37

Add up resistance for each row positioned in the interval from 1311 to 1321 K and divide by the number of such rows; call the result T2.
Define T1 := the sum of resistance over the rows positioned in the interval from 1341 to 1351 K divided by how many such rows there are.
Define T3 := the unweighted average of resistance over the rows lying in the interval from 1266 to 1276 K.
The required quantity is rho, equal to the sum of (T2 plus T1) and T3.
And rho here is 740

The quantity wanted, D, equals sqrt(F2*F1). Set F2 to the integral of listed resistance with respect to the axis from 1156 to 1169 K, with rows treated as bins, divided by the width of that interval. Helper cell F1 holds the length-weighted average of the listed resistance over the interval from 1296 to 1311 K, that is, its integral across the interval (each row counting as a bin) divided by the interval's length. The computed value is 227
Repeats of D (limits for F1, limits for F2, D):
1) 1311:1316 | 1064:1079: 200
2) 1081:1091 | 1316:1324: 219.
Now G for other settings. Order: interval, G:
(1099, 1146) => 3363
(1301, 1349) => 4838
